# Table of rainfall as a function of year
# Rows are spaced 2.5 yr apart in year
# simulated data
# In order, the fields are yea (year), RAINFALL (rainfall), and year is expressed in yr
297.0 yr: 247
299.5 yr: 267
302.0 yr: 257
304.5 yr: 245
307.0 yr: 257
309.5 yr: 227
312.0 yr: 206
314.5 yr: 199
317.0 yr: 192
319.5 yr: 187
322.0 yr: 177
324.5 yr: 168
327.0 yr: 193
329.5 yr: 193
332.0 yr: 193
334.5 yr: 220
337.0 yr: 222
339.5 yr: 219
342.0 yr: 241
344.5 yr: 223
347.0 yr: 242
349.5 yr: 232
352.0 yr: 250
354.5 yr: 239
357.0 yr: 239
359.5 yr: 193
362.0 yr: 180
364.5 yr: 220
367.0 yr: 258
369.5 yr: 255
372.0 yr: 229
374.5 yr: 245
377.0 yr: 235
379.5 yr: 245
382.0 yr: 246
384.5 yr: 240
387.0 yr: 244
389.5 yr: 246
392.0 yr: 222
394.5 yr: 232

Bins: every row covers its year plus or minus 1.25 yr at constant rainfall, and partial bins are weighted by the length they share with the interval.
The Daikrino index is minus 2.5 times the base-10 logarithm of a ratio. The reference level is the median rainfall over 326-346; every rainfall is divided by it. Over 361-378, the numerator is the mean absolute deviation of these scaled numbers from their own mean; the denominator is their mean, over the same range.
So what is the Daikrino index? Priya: 2.7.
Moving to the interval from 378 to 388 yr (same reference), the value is 5.3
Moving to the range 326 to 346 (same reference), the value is 2.9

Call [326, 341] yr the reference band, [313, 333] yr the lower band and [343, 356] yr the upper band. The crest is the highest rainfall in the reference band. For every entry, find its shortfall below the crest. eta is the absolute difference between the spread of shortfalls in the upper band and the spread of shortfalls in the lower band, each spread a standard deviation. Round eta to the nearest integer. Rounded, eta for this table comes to 0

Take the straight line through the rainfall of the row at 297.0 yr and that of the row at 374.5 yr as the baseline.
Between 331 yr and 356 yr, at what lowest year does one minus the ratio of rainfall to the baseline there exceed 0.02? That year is 332.0 yr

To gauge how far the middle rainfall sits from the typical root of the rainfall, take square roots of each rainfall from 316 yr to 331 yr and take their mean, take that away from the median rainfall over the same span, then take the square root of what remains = 13.3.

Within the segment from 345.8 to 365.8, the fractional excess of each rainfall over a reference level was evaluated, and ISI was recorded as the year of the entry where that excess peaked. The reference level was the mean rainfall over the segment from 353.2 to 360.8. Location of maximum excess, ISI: 352.0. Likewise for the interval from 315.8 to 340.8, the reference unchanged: 337.0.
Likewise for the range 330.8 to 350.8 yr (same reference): 347.0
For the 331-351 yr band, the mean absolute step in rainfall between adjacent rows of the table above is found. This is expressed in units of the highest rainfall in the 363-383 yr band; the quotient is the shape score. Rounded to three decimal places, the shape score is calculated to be 0.056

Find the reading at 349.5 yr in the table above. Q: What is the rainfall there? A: 232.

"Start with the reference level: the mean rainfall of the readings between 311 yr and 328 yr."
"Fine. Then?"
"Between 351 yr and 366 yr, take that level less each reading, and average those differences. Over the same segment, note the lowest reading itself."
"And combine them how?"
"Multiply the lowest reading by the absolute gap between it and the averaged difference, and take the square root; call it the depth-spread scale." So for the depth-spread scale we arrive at 195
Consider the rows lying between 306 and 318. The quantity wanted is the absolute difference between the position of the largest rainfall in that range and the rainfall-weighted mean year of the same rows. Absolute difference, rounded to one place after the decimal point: 4.6 yr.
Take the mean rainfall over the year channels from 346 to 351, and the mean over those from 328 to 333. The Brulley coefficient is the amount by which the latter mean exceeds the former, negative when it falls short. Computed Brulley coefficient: -44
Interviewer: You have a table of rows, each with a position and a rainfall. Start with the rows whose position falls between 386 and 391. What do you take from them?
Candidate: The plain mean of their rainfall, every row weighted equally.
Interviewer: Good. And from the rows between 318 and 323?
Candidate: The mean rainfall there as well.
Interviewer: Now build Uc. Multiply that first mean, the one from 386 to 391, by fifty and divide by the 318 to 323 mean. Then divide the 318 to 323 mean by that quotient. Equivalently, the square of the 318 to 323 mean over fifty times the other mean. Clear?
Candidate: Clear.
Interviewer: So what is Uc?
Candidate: 2.7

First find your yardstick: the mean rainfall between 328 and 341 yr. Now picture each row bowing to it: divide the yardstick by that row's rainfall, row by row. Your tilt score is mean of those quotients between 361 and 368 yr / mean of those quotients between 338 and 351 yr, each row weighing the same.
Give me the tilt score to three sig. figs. 1.08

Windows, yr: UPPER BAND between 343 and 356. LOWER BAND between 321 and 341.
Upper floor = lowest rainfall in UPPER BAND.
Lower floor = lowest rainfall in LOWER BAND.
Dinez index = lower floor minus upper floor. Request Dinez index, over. -55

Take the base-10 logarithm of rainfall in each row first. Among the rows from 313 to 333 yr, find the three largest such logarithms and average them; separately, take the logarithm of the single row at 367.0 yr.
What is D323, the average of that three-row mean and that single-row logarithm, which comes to 2.35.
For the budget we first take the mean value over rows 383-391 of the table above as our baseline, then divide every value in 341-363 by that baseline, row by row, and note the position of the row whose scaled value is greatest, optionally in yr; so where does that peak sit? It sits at 352.0 yr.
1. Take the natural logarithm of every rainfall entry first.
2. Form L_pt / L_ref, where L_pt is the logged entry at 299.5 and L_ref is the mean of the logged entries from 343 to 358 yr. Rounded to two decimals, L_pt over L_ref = 1.02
